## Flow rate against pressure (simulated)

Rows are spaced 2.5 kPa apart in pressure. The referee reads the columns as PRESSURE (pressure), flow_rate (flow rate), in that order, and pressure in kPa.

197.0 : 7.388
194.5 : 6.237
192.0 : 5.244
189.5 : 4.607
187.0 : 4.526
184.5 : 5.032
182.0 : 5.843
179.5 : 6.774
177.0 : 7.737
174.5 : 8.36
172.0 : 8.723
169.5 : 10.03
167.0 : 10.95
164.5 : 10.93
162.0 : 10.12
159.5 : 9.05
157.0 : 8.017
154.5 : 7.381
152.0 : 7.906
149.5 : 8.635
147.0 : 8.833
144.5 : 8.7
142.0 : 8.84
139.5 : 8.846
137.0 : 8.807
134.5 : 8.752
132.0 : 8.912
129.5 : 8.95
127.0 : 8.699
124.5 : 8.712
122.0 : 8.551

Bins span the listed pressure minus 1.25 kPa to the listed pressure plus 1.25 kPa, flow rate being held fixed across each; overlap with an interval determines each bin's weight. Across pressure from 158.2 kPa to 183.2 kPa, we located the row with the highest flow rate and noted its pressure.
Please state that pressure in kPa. 167.0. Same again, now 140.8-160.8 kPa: 159.5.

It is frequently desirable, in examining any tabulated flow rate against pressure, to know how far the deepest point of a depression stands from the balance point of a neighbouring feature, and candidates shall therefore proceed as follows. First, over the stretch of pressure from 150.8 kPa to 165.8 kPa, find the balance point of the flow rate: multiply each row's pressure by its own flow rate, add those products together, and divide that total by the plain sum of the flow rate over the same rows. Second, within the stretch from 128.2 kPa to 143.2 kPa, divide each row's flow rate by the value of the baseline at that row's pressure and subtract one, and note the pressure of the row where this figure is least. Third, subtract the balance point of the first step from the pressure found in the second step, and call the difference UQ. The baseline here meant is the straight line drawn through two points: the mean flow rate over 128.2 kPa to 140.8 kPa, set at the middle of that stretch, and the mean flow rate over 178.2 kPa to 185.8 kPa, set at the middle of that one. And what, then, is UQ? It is -29.3 kPa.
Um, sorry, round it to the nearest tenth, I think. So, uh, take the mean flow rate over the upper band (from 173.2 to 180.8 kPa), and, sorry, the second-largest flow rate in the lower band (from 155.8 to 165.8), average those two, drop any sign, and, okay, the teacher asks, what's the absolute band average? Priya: 8.9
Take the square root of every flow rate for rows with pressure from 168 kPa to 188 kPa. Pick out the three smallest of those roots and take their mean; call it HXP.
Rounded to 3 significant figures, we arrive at 2.26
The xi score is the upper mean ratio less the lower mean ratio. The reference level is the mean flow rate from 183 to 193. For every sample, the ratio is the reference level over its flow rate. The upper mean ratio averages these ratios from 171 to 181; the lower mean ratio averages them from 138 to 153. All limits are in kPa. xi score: 0.06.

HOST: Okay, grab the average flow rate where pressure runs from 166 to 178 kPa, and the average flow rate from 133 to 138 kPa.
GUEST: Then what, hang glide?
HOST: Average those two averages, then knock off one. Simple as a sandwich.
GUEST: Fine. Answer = 8.0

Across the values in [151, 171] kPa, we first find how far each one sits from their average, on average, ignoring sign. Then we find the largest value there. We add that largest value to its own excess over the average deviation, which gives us 20.7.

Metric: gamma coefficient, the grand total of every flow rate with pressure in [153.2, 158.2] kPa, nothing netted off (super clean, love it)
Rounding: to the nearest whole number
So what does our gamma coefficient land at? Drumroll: 15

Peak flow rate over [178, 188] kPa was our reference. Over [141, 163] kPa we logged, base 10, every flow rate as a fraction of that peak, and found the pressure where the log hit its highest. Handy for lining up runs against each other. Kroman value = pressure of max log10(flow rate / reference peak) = 162.0 kPa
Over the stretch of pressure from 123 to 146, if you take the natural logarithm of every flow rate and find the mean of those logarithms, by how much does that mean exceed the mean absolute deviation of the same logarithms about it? 2.17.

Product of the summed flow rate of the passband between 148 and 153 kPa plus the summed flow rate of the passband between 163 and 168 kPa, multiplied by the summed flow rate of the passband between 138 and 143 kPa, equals 680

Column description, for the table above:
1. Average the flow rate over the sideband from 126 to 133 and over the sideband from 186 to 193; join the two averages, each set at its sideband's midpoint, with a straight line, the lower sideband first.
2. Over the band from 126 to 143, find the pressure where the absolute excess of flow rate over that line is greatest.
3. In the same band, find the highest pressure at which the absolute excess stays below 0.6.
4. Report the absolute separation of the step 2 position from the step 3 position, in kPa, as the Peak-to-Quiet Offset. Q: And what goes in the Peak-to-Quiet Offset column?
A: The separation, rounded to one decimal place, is 5.0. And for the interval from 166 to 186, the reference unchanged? 17.5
